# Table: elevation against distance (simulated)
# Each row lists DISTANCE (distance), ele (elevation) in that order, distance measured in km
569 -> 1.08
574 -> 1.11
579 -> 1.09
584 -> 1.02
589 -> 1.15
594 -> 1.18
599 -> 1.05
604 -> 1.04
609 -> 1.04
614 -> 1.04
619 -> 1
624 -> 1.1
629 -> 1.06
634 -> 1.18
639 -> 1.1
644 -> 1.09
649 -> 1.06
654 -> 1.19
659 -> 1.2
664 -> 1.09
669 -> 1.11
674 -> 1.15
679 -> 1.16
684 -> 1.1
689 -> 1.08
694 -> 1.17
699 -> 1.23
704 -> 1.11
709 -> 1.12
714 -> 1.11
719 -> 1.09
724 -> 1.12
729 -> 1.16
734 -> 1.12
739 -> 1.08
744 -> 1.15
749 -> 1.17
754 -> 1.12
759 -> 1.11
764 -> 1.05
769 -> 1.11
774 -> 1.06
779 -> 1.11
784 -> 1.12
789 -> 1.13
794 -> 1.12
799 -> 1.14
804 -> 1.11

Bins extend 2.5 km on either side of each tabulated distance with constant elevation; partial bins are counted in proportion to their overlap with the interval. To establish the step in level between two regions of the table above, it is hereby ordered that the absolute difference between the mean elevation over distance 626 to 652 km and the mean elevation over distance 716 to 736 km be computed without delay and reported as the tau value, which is 0.02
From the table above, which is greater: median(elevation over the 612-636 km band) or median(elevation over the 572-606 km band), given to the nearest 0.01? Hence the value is 1.09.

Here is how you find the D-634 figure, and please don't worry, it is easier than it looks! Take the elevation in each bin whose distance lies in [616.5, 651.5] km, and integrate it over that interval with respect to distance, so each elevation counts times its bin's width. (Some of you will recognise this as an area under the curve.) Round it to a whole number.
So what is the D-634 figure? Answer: 38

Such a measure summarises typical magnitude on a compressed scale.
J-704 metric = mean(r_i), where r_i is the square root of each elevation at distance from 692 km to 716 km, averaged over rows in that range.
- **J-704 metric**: 1.07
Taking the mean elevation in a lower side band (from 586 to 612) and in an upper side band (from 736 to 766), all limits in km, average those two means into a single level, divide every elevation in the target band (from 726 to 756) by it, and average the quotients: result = 1.03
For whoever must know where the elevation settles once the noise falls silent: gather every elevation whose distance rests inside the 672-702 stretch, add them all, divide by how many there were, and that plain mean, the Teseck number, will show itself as 1.148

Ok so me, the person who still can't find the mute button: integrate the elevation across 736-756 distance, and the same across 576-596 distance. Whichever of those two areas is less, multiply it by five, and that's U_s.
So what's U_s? 111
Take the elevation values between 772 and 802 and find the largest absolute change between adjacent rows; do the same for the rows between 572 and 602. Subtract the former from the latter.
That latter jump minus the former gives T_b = 0.08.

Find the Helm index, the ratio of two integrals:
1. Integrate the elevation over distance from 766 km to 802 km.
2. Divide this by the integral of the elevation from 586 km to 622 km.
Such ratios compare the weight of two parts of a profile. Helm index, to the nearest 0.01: 1.04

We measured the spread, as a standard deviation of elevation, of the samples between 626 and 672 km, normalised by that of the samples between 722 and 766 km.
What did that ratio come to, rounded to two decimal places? 1.45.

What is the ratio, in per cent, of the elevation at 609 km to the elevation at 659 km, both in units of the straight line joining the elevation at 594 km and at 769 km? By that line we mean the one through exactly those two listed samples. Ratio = 85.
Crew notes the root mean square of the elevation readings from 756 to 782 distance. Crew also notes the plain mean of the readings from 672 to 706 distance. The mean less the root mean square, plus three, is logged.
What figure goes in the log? 3.05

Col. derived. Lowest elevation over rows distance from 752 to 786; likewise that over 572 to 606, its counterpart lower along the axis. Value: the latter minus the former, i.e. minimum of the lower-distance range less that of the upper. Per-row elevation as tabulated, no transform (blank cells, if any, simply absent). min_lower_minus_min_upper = -0.03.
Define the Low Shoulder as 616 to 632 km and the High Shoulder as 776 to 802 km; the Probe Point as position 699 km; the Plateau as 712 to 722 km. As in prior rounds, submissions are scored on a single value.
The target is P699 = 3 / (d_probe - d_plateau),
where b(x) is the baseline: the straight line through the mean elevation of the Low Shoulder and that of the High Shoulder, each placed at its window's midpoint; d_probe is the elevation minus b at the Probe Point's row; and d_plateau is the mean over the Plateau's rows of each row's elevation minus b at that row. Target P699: 22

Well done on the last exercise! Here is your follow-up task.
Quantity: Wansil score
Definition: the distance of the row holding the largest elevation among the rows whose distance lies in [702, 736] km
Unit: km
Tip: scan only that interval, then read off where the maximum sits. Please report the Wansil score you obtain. 729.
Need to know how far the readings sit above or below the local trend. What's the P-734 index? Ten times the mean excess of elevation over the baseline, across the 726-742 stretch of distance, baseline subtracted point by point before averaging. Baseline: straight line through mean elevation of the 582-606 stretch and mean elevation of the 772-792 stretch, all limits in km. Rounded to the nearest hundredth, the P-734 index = 0.19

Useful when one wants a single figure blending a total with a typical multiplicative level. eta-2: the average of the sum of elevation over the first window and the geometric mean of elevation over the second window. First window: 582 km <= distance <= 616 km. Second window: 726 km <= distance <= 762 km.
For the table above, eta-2 4.32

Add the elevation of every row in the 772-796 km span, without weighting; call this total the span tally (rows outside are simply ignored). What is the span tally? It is 5.54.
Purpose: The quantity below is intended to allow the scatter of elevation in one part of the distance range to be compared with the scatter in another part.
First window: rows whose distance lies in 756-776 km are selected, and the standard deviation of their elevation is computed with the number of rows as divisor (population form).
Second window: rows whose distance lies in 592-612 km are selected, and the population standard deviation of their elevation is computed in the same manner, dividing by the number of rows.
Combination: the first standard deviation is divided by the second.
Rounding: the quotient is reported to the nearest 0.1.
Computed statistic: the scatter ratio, 0.5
